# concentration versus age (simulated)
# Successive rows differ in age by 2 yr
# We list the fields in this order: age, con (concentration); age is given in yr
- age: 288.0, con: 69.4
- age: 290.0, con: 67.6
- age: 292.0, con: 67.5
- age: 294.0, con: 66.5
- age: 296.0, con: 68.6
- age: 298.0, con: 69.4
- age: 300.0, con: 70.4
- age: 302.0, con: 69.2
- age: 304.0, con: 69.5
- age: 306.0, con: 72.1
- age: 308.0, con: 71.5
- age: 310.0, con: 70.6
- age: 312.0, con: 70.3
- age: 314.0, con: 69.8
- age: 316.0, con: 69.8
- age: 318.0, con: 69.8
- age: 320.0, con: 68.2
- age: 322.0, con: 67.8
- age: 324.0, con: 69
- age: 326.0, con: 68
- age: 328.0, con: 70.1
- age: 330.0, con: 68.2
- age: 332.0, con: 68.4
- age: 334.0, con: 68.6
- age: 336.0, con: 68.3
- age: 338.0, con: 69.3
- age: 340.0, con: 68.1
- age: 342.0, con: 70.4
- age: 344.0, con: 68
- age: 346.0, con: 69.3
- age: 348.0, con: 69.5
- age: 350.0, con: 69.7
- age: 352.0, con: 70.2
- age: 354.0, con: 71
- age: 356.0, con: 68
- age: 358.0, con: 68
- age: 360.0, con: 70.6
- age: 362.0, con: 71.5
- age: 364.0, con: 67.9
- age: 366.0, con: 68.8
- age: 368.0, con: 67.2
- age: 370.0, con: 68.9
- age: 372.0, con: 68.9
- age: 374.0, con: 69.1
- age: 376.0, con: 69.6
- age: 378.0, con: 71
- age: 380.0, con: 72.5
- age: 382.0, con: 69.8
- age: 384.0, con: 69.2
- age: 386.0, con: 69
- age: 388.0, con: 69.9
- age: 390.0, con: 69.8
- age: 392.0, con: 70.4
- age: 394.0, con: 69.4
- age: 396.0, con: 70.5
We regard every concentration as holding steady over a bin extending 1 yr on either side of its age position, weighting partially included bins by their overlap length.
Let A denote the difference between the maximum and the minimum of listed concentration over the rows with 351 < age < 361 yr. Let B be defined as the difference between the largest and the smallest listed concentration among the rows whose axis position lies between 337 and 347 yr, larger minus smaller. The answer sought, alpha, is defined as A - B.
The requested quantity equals 0.60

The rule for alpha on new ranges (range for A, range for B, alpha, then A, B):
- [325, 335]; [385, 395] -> 0.70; 2.1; 1.40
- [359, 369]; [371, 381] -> 0.70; 4.3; 3.60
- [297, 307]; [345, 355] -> 1.20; 2.9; 1.70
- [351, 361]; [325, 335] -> 0.90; 3.0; 2.10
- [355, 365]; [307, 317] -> 1.90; 3.6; 1.70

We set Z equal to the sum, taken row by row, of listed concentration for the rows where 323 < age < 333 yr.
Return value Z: 344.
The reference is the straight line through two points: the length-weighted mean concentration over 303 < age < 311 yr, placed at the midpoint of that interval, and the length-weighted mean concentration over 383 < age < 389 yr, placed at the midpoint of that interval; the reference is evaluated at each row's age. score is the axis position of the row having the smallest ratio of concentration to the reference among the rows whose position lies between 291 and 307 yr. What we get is 294.0 yr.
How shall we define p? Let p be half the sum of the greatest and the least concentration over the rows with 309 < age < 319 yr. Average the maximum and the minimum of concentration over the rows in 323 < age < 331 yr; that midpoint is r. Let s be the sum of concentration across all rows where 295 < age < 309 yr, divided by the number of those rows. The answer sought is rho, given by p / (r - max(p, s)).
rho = -61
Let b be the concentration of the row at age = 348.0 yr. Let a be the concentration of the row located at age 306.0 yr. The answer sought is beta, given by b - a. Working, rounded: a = 72.1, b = 69.5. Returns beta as -2.6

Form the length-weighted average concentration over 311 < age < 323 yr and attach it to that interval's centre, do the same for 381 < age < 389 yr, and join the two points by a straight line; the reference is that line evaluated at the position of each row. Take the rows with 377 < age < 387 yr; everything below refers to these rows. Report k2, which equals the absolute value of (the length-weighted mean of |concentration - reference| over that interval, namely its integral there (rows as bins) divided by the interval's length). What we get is 1.1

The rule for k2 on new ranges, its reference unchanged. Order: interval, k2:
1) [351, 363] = 1.4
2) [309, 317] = 0.9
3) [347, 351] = 0.2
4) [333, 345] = 0.9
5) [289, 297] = 1.7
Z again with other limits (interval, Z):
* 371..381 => 351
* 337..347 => 345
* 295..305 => 347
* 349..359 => 347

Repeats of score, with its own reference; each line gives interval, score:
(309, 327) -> 322.0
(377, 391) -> 386.0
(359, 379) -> 368.0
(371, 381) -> 372.0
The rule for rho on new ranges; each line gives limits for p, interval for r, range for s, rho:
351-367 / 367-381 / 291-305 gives 465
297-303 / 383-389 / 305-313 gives -42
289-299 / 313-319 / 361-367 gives 170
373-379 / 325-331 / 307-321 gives -70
